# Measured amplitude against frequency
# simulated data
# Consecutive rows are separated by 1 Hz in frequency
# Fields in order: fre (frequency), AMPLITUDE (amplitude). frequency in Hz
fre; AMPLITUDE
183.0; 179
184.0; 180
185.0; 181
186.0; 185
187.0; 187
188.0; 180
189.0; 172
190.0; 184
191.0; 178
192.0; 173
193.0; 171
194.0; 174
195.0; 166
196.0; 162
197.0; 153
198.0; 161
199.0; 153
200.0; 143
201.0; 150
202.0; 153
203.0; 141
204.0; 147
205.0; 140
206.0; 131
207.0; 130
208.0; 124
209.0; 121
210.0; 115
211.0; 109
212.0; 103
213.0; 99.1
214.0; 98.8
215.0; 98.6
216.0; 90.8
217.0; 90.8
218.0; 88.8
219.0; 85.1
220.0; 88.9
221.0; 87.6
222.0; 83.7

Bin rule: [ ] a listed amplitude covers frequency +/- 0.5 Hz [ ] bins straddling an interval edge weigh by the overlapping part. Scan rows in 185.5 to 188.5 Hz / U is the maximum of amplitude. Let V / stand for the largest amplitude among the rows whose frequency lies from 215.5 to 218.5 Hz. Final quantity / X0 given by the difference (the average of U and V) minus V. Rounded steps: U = 187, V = 90.8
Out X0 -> 48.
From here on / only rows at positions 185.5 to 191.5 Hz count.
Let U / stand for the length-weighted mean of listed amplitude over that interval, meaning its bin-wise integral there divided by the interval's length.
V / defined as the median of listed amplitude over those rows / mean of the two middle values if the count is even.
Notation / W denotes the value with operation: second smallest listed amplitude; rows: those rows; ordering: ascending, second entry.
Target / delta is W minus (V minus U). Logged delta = 177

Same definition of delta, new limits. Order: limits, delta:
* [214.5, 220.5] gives 89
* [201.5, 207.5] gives 131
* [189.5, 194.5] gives 175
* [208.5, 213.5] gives 103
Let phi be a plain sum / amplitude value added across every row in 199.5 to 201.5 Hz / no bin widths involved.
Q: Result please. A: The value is 293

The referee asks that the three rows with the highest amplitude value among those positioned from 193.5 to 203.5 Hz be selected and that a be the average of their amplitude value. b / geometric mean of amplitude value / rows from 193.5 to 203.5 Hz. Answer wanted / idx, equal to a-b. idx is 12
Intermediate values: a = 167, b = 155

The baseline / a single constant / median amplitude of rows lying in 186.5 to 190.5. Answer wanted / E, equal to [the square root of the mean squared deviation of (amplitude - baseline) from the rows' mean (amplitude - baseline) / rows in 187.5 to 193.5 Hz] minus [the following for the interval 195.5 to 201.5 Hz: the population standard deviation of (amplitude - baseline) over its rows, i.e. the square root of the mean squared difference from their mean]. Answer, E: -1.8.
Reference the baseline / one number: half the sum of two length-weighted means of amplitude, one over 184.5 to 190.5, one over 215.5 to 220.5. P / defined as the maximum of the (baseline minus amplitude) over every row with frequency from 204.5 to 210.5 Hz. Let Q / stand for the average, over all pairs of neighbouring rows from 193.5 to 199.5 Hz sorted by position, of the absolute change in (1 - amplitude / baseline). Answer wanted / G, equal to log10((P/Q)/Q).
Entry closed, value 3.83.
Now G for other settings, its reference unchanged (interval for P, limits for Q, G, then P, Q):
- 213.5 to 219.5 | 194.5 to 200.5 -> 4.18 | 50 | 0.058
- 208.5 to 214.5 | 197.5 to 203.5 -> 4.02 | 36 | 0.059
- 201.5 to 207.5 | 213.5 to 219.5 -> 4.10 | 5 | 0.020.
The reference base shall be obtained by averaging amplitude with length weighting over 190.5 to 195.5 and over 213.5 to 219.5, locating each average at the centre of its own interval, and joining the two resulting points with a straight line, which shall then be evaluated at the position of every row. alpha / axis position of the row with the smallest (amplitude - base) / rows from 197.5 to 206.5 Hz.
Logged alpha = 200.0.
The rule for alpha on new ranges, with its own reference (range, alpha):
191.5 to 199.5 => 197.0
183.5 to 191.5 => 184.0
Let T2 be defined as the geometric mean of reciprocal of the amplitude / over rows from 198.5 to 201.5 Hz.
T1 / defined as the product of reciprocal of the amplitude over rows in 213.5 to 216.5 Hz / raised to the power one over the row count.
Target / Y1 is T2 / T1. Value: 0.65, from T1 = 0.010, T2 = 0.0067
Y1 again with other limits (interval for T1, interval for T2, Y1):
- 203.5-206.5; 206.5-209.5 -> 1.11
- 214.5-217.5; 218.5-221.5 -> 1.07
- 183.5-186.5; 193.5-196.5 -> 1.09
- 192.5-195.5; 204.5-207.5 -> 1.27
